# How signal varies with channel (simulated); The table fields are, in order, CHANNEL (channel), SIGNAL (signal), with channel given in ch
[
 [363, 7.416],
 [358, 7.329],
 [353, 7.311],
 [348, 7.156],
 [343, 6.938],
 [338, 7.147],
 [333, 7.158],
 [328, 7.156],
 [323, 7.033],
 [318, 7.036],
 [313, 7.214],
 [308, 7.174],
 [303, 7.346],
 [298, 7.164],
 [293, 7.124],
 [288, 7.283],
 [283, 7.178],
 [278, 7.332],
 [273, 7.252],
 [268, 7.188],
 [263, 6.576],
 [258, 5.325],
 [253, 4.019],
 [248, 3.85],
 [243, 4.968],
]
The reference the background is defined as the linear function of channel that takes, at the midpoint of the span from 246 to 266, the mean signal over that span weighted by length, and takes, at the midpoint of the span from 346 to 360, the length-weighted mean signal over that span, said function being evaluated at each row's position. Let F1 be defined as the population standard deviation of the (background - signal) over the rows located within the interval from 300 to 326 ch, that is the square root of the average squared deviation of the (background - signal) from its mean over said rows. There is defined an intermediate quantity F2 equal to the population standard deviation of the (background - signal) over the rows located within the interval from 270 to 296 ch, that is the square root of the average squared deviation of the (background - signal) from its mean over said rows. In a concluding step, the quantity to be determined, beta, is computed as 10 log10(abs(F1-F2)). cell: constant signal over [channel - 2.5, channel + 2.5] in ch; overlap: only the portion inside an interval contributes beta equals -12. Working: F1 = 0.28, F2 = 0.215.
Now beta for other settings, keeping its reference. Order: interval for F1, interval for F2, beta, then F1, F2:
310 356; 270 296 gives -11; 0.29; 0.215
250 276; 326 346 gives -1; 1.08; 0.211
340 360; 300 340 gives -6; 0.05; 0.320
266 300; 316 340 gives -8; 0.27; 0.119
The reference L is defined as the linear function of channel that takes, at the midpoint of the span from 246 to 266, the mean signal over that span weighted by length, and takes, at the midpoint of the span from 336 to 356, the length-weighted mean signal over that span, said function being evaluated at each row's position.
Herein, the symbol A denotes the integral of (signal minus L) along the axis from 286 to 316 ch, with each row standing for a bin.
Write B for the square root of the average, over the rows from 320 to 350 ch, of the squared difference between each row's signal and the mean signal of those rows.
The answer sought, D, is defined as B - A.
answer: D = -34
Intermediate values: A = 34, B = 0.084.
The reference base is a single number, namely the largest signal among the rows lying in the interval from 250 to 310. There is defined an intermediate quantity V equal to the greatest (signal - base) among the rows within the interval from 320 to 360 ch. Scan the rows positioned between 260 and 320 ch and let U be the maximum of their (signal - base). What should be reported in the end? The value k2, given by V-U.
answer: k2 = -0.017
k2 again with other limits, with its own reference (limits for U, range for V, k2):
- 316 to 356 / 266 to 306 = 0.035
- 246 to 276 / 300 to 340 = 0.094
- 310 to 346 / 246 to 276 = 0.038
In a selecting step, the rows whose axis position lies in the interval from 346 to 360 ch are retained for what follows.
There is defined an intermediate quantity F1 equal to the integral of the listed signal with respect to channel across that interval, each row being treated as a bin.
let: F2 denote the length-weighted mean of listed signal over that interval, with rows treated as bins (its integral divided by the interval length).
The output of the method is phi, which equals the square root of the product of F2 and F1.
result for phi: 27.2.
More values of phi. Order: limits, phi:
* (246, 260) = 16.4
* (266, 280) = 27.2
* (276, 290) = 27.2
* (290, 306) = 28.8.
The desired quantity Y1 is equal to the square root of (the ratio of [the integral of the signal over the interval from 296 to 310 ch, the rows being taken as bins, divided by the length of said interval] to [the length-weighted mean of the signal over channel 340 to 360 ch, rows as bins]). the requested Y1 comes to 1.00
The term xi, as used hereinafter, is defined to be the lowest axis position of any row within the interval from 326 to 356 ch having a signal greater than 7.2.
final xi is 353 ch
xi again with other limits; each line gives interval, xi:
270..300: 273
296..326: 303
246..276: 273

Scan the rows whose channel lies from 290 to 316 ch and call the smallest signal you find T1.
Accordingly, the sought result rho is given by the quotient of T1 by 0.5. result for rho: 14.2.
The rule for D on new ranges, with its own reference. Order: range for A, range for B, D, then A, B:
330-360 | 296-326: -1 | 2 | 0.107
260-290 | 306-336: -49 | 49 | 0.069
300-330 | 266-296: -22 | 22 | 0.070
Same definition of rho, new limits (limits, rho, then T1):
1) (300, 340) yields 14.1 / 7.033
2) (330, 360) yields 13.9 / 6.938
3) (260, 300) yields 13.2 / 6.576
